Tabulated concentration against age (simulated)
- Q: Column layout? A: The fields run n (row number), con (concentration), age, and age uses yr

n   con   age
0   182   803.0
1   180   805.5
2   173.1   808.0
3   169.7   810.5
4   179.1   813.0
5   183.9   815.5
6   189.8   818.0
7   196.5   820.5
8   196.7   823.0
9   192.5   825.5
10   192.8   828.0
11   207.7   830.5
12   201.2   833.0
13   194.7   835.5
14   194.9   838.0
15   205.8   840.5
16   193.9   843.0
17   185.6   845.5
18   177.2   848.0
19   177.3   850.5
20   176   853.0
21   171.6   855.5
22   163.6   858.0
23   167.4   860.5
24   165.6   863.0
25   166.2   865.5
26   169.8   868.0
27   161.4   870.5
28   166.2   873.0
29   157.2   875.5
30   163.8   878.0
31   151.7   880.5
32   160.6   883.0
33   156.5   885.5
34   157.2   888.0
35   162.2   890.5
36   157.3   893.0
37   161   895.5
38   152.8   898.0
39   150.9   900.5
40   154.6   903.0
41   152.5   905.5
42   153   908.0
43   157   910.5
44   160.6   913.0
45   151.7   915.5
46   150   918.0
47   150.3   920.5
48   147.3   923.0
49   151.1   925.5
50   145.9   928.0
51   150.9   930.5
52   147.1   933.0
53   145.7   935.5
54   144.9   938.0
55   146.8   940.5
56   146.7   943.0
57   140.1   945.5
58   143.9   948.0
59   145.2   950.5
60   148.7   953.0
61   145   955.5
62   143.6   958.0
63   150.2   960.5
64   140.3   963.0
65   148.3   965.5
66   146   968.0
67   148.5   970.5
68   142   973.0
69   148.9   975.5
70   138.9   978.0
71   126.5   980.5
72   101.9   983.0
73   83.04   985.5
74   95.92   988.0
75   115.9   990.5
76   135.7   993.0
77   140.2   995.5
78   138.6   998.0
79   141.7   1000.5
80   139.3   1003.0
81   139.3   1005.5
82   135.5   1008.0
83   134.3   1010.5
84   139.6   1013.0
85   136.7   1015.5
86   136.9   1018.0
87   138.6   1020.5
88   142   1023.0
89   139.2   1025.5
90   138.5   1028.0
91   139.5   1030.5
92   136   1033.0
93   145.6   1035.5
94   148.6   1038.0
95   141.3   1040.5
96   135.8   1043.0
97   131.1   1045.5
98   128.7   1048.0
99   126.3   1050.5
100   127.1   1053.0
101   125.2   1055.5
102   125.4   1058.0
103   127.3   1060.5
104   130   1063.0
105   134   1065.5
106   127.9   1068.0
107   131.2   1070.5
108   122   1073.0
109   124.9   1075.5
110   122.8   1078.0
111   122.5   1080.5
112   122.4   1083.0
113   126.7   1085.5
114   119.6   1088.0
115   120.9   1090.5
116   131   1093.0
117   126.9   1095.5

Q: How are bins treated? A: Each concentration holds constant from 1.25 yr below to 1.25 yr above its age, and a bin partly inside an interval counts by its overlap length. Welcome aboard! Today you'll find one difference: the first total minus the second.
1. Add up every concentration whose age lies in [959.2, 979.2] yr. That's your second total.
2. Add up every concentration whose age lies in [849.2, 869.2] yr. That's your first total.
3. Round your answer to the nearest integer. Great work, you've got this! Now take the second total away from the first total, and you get 194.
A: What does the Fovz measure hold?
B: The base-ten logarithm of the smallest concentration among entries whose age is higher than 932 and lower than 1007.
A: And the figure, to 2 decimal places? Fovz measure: 1.92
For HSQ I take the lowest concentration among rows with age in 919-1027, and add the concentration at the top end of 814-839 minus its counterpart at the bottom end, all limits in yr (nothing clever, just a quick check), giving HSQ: 94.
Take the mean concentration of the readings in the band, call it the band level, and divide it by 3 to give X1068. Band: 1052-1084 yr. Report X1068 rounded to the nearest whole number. 42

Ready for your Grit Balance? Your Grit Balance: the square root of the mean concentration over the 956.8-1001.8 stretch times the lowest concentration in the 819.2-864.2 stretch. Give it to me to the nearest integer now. 147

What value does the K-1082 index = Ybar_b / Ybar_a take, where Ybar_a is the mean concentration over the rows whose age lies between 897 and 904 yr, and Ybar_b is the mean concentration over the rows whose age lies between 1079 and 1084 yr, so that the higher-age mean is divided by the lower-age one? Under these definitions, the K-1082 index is 0.80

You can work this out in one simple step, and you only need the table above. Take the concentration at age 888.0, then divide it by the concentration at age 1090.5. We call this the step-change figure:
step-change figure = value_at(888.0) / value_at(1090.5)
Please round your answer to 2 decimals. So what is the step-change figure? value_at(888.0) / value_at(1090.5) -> 1.30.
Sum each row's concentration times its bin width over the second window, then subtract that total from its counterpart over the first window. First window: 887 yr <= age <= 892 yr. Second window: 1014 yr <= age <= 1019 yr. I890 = 114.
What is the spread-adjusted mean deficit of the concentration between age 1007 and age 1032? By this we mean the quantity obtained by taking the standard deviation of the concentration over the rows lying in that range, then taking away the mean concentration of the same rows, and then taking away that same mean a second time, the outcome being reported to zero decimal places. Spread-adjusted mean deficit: -274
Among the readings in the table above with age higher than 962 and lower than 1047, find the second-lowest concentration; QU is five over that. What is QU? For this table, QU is 0.052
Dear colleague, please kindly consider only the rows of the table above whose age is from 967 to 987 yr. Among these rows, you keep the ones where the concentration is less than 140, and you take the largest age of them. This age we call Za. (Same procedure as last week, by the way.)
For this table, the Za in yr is 985.5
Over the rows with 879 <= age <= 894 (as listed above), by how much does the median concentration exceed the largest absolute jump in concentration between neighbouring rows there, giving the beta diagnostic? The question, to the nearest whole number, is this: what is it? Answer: 148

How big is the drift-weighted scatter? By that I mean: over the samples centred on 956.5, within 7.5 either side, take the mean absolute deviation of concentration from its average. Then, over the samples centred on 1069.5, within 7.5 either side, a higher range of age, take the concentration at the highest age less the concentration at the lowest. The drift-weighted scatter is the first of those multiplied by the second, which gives -13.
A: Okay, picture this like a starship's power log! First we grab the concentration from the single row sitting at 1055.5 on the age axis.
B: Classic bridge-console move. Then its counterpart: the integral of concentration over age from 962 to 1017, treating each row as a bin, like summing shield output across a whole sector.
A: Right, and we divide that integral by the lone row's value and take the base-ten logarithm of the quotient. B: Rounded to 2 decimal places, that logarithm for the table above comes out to 1.77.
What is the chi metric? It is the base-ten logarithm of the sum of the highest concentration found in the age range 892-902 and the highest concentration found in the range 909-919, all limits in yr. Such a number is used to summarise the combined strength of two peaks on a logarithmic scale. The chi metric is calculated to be 2.51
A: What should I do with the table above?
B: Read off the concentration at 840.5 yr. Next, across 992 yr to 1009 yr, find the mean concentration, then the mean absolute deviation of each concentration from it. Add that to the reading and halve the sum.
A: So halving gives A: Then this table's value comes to 104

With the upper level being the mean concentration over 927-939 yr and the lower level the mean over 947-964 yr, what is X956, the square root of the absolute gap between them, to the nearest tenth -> 1.3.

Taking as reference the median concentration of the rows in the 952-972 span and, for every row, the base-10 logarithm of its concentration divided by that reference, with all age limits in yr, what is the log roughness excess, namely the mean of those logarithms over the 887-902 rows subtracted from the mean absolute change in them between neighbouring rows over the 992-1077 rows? -0.017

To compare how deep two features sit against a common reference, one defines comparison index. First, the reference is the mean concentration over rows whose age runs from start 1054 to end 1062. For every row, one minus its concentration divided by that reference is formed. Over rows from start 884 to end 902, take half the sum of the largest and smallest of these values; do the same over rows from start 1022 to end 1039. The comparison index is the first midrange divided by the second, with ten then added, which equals 11.9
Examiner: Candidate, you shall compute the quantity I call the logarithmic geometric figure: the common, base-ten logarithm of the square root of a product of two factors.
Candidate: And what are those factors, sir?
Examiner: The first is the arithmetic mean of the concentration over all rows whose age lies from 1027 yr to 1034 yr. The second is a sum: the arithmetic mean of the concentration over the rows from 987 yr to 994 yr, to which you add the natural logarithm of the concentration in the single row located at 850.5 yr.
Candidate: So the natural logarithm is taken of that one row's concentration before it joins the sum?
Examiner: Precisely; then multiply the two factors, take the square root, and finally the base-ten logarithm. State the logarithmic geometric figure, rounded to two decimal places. 2.11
